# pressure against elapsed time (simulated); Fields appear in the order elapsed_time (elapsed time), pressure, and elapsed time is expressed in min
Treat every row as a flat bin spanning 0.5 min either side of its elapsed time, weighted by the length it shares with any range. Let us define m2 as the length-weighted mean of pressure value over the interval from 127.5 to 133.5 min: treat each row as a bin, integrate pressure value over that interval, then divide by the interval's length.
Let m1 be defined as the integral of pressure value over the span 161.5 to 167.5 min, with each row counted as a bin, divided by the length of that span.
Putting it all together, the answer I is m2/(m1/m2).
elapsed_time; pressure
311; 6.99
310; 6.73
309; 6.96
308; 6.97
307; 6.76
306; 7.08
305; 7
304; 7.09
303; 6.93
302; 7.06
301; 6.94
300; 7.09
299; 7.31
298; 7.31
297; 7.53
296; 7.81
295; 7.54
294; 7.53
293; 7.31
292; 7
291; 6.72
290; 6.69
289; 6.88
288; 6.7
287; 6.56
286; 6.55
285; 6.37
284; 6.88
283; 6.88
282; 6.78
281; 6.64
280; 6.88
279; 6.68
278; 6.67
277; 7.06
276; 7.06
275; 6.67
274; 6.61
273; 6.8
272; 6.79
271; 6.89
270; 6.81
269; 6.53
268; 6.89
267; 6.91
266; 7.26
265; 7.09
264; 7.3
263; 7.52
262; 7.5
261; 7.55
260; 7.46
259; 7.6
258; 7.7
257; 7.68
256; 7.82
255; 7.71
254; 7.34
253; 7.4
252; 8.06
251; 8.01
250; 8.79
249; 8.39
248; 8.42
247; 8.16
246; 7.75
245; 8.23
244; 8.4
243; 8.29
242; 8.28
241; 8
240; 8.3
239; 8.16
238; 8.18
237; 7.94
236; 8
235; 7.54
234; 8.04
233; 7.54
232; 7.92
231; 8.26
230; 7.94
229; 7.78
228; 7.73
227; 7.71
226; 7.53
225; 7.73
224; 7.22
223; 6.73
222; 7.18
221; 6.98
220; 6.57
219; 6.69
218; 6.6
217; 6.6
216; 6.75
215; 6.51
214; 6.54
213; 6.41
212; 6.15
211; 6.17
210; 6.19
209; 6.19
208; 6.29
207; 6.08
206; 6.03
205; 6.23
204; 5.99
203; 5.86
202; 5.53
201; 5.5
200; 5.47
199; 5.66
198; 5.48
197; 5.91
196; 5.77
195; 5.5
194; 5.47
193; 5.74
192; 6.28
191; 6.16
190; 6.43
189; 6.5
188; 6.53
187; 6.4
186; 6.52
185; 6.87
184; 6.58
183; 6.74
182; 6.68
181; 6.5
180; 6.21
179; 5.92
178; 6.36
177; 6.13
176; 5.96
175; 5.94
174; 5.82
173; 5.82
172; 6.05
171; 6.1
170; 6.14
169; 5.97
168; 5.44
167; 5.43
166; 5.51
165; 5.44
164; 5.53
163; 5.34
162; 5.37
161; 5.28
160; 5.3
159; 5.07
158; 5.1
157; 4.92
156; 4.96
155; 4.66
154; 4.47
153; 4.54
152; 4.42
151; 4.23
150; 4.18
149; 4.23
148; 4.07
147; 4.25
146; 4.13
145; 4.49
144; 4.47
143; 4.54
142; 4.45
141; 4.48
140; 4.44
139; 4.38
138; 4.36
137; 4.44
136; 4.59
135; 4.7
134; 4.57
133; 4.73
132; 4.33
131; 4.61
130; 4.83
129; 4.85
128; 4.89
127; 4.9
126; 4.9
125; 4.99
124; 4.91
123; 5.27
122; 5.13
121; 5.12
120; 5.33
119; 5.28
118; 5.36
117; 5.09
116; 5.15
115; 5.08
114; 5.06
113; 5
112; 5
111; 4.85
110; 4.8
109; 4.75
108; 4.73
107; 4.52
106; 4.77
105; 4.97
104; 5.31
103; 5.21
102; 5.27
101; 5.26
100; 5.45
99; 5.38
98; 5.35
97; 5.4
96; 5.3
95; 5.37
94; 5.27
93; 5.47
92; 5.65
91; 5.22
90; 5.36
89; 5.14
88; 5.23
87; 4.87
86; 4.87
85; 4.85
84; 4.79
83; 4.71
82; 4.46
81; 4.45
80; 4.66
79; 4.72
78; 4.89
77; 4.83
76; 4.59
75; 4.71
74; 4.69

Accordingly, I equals 4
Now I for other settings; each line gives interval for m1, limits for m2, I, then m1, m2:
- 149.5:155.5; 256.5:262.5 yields 13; 4.4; 7.6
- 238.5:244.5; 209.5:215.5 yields 5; 8.2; 6.3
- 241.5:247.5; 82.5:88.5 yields 3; 8.2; 4.9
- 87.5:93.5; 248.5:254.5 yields 12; 5.3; 8.0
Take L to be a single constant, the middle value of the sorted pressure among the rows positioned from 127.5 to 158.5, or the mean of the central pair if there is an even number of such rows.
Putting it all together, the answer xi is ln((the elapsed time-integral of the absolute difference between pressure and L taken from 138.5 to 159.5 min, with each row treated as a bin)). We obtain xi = 1.5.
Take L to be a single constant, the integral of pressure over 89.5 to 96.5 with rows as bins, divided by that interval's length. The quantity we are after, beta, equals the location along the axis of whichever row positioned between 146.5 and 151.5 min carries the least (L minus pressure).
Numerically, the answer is 147 min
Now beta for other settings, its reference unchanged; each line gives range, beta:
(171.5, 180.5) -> 178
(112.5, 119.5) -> 118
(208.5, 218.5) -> 216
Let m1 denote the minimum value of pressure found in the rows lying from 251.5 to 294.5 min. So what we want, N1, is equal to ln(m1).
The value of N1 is 1.85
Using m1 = 6.37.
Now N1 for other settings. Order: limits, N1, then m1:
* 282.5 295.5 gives 1.85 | 6.37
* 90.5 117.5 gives 1.51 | 4.52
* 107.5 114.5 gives 1.55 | 4.73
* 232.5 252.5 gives 2.02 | 7.54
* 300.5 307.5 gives 1.91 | 6.76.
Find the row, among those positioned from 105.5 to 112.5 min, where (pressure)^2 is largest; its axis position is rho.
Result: 112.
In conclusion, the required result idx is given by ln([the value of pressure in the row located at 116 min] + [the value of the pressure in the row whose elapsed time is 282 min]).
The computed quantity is 2.48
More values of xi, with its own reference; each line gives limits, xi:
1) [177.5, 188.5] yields 3.1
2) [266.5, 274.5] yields 2.9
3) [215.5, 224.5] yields 3.0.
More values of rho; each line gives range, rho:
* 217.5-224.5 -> 224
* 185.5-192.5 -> 188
